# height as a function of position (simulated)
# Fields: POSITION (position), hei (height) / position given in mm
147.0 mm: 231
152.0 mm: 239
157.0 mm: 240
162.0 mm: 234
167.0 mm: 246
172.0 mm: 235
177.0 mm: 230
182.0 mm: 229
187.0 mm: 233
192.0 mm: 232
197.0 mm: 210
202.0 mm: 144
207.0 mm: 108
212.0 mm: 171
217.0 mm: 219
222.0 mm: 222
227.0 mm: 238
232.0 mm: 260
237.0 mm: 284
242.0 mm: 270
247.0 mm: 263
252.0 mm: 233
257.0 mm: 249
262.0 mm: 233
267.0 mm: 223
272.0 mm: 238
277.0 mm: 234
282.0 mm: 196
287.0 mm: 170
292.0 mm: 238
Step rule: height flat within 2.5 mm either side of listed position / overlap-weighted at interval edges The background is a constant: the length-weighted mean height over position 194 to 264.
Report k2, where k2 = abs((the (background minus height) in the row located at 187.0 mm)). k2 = 11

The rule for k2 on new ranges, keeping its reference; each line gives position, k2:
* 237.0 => 62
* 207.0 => 114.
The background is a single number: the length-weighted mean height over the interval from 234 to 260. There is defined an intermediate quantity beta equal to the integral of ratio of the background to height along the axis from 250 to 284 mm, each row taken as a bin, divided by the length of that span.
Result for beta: 1.13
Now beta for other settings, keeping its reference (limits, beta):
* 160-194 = 1.11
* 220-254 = 1.03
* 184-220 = 1.47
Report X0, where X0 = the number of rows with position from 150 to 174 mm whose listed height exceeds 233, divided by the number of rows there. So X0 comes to 1.0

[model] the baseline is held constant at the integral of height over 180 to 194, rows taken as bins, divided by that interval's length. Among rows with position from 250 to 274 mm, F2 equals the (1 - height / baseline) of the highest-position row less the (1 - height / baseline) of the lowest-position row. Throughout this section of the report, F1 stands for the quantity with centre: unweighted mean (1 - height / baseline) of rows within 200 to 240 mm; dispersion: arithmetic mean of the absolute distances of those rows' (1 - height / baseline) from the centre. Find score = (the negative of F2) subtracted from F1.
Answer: 0.19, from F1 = 0.210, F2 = 0.0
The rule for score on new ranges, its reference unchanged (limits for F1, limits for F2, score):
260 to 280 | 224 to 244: -0.12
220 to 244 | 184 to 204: 0.47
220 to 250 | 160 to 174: 0.07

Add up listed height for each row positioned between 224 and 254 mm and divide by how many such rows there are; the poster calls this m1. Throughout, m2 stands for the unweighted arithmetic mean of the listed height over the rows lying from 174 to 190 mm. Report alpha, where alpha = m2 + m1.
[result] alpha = 489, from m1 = 258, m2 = 231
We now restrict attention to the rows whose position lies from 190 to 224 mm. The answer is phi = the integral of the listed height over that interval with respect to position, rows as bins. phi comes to 6303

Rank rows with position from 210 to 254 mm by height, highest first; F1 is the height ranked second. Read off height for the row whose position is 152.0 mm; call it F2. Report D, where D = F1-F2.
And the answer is 31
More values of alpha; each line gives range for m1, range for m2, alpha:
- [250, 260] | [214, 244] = 490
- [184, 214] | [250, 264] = 421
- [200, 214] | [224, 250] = 404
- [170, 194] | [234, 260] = 492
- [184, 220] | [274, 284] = 403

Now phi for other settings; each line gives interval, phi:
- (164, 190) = 6098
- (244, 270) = 6259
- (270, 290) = 4190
